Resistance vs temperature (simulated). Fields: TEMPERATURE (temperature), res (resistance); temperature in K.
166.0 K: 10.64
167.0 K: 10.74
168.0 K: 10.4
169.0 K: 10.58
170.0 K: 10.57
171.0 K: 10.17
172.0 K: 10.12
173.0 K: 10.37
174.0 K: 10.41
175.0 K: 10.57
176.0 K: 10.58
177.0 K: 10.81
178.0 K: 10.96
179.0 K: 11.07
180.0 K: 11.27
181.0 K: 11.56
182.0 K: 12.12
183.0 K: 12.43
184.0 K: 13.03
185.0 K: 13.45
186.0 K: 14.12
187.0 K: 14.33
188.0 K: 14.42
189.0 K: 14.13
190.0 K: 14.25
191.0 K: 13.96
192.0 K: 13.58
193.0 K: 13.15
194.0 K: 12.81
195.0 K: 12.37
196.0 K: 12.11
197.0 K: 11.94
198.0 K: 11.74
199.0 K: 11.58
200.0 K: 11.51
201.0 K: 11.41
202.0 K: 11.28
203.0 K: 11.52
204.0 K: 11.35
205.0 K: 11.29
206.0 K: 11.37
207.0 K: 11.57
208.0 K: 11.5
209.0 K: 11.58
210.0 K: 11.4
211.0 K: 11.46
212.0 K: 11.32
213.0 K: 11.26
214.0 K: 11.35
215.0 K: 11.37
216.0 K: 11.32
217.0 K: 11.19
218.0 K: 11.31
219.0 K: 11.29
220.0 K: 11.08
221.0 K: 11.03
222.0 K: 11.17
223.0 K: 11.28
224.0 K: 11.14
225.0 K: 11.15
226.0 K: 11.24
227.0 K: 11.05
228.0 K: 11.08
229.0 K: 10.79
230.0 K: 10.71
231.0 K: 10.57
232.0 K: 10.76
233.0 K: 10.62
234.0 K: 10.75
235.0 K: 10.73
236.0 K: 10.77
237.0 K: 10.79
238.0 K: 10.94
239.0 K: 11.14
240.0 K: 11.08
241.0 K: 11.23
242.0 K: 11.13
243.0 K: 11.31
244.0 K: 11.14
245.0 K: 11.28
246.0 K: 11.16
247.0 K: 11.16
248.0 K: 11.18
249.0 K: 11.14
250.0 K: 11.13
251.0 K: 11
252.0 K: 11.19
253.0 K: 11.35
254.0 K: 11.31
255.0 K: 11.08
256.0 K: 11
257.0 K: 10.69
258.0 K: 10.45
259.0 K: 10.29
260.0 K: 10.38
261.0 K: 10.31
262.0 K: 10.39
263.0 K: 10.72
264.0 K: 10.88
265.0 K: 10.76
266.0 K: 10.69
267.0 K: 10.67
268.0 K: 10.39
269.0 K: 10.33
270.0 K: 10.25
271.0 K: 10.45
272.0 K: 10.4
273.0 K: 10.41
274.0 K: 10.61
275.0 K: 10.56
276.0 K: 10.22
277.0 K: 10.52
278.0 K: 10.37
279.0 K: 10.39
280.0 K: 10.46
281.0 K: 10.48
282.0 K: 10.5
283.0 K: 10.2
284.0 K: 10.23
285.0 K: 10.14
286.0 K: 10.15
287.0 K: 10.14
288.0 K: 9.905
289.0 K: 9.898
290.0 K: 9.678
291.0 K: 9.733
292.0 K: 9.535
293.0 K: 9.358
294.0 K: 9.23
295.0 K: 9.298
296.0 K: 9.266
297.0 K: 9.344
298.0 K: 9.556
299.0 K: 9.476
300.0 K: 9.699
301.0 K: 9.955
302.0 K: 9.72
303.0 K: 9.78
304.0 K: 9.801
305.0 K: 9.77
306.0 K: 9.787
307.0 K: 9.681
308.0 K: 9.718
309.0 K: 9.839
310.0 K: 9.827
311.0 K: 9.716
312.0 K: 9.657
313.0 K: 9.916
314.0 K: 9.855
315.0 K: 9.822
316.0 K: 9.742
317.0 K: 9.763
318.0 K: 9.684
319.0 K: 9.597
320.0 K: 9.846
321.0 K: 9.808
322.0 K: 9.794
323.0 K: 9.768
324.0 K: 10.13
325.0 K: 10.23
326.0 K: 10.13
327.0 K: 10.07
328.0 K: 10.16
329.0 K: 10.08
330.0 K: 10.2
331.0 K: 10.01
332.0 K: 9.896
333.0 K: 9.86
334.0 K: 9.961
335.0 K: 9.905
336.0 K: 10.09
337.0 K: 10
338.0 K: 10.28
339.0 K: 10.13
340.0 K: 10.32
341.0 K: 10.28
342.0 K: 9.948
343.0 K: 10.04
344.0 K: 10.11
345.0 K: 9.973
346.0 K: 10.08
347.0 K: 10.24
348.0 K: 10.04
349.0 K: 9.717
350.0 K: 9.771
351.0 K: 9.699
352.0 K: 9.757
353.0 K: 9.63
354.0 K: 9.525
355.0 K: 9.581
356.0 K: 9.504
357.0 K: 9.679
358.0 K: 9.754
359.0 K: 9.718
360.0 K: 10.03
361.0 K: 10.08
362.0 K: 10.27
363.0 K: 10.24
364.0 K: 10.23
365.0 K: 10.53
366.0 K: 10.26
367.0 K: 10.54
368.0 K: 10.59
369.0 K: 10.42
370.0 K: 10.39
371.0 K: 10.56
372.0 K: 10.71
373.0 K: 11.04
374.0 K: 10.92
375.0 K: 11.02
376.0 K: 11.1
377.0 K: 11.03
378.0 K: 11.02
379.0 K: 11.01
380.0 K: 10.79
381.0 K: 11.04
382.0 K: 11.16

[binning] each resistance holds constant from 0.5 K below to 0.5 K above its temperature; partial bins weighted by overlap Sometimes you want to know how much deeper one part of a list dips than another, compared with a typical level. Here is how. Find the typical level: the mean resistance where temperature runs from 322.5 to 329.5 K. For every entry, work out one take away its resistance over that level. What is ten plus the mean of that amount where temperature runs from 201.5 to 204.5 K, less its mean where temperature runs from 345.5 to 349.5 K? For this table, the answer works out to 9.9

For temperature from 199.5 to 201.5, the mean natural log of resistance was 2.44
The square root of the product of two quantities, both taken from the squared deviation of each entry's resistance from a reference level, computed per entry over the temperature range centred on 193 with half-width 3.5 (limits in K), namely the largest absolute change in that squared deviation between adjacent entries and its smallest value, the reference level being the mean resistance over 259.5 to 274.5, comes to 2.5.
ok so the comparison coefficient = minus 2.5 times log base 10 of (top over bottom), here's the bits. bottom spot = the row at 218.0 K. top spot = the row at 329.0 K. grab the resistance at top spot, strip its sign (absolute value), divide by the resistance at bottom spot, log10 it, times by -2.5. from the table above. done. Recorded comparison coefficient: 0.13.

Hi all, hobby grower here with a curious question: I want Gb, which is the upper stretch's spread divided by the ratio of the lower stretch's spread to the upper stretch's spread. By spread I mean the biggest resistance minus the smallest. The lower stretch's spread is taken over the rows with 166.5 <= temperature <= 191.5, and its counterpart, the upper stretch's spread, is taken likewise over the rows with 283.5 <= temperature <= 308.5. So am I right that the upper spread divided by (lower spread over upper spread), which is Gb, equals 0.23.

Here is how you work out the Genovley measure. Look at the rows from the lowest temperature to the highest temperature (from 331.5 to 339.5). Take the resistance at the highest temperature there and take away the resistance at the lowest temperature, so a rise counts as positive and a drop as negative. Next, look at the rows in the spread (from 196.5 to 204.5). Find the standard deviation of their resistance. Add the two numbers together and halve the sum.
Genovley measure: 0.22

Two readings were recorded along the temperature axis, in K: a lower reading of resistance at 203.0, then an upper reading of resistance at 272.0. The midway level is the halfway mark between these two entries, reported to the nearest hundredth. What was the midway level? 10.96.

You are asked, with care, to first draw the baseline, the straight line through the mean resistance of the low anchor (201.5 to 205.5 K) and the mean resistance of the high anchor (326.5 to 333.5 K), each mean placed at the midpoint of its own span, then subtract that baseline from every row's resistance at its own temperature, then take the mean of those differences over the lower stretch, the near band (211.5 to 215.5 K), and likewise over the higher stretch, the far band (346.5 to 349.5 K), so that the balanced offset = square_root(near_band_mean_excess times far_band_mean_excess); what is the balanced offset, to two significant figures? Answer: 0.10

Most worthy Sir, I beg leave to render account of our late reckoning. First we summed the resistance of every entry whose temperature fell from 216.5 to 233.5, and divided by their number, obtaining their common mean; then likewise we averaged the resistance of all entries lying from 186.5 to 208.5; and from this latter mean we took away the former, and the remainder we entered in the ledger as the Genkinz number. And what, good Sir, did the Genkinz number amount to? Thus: 1.4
